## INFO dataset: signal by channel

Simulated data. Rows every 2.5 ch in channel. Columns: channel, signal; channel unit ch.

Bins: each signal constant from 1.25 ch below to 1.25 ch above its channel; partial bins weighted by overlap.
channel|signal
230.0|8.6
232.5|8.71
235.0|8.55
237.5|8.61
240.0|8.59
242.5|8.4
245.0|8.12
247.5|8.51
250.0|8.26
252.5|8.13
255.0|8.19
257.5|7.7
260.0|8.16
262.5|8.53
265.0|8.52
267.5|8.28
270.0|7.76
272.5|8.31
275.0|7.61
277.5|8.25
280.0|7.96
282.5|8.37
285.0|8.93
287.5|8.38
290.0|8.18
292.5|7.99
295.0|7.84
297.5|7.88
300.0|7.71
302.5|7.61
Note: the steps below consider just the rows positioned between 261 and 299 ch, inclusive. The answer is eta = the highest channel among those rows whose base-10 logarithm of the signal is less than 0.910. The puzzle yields 297.5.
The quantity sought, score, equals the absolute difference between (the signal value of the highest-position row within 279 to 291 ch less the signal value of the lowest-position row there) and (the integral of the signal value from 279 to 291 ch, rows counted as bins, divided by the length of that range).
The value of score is 8.16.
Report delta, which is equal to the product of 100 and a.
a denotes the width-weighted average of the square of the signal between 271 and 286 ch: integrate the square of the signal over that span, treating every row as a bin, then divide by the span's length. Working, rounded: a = 67.7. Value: 6771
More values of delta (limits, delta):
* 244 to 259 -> 6652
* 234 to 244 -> 7272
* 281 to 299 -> 6759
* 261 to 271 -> 6869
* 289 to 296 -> 6406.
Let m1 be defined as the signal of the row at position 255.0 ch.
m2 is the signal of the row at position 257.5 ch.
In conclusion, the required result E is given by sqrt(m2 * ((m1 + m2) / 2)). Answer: 7.8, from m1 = 8.19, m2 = 7.7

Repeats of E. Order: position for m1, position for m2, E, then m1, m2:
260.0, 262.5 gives 8.4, 8.16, 8.53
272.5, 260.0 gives 8.2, 8.31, 8.16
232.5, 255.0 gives 8.3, 8.71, 8.19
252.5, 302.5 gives 7.7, 8.13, 7.61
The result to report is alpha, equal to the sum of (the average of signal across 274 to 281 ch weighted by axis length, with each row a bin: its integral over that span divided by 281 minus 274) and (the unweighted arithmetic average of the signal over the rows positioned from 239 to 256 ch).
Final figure 16.3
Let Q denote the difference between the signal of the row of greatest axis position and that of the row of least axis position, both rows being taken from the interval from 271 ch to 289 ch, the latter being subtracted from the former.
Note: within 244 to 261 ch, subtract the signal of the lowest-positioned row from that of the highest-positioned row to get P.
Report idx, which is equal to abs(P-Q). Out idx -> 0.03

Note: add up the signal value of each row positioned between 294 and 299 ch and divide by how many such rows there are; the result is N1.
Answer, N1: 7.86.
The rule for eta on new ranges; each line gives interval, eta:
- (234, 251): 245.0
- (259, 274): 270.0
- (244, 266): 257.5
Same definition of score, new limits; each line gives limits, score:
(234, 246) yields 8.89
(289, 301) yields 8.39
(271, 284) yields 8.05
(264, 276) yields 9.01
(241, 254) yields 8.56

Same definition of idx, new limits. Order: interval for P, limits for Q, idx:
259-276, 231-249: 0.35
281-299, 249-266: 0.75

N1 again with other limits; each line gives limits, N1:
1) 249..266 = 8.21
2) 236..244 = 8.53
